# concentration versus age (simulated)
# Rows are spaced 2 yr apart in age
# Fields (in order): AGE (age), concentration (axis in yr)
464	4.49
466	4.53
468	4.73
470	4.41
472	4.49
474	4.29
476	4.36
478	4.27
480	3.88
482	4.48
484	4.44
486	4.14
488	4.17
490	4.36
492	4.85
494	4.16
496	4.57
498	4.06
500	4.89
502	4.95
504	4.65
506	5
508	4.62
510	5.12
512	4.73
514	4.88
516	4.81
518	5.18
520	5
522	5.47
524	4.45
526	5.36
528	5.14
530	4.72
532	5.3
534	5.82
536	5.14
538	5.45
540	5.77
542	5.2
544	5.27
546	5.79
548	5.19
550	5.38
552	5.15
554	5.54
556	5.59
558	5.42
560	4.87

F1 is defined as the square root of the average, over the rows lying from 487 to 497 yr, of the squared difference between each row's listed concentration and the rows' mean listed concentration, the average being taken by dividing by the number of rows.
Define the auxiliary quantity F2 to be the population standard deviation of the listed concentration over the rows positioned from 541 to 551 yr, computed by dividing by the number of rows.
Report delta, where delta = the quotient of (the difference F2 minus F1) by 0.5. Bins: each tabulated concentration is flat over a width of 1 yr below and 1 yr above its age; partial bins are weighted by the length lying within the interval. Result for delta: -0.08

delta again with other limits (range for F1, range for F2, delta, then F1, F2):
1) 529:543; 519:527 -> 0.09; 0.35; 0.40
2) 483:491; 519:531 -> 0.45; 0.13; 0.35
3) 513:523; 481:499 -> 0.01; 0.24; 0.24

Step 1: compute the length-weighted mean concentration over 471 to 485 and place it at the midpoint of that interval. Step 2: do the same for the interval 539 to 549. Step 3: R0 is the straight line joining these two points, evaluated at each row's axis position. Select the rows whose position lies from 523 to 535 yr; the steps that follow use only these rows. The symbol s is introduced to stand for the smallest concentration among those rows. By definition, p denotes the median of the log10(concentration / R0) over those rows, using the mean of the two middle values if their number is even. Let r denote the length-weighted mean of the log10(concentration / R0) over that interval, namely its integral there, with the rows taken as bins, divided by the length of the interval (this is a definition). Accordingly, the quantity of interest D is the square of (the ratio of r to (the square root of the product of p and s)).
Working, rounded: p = 0.001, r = -0.006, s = 4.45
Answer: 0.0073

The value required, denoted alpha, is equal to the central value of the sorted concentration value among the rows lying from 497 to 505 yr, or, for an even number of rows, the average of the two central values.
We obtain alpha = 4.8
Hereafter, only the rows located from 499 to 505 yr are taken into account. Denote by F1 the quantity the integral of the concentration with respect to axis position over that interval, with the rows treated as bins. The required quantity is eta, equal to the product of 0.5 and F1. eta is 14.5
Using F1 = 29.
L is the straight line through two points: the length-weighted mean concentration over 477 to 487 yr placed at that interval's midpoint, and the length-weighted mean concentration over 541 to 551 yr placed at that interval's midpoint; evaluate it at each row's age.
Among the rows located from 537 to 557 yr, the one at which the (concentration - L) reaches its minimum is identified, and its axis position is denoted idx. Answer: 552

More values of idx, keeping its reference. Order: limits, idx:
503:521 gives 508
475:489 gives 480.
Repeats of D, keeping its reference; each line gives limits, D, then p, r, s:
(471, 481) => 0.0005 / 0.004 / -0.003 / 3.88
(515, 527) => 0.0001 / 0.006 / -0.002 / 4.45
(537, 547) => 0.0009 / 0.009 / 0.006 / 5.2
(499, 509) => 0.0004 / 0.018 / 0.005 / 4.62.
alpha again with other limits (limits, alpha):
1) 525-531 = 5.1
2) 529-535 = 5.3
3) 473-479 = 4.3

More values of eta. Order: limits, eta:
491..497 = 13.6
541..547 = 16.3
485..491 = 12.7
